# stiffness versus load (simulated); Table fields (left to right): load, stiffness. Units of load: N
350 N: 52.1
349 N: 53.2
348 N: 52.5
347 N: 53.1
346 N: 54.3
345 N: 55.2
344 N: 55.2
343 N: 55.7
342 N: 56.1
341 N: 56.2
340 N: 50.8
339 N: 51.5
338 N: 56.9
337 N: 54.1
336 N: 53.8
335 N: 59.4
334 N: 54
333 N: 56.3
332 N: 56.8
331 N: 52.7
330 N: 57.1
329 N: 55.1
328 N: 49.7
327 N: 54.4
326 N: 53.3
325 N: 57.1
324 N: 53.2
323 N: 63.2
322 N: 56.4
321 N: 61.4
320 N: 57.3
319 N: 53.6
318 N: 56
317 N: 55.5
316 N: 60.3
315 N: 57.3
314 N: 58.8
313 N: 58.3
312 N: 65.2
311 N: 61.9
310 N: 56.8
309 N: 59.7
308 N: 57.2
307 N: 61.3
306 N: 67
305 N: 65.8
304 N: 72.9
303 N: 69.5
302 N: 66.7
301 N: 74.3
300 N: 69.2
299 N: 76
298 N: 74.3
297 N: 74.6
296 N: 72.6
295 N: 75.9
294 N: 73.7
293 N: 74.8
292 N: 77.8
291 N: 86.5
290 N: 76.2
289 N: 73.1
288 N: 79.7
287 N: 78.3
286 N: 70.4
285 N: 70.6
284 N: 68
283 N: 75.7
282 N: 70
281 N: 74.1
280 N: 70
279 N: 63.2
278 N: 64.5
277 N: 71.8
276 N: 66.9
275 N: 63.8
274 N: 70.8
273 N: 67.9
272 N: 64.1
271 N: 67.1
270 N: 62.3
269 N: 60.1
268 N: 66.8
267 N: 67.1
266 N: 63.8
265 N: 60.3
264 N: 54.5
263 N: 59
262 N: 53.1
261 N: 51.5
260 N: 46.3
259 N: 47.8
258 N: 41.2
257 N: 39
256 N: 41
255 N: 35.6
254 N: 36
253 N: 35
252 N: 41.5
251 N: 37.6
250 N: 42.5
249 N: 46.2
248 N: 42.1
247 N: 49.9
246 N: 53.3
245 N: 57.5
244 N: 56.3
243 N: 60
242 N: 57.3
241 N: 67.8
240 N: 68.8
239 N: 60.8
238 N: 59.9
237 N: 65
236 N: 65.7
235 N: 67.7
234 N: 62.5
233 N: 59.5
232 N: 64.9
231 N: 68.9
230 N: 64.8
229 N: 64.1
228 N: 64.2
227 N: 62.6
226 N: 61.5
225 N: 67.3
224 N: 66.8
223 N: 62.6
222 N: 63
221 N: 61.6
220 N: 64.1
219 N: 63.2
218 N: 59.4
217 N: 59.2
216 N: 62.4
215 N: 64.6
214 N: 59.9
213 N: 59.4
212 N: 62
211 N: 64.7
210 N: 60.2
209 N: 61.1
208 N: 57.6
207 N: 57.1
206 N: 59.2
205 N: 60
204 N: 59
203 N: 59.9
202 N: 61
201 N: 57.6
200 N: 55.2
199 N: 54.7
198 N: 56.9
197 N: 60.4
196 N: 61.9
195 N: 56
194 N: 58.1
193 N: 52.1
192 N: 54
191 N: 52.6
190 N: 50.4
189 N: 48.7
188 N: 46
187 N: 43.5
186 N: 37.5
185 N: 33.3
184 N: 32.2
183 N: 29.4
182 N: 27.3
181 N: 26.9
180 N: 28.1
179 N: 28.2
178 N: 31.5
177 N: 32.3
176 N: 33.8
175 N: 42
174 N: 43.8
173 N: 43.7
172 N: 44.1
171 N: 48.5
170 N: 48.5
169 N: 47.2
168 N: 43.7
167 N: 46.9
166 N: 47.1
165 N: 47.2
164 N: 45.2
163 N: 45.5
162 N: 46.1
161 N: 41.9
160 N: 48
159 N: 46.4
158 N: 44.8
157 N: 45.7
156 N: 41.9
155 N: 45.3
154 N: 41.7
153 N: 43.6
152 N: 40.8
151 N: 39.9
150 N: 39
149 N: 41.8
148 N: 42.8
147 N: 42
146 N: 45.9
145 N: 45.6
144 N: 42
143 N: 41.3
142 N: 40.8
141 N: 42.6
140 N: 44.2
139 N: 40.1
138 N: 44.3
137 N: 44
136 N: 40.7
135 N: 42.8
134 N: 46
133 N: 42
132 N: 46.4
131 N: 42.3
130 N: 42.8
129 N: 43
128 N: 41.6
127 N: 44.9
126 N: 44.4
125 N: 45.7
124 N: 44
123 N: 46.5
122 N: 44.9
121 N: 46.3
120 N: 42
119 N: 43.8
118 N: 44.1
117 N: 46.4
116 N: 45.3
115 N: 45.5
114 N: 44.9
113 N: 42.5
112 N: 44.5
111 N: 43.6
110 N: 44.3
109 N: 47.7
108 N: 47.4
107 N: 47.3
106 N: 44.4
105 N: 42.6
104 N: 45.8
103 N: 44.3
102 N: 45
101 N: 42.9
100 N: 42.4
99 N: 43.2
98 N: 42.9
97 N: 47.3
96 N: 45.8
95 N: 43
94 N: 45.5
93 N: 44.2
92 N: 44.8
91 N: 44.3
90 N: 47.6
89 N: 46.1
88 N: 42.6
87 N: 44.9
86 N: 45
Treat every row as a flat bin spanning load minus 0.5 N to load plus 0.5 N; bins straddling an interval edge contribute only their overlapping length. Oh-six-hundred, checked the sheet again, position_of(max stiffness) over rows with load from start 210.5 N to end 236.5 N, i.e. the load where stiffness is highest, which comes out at 231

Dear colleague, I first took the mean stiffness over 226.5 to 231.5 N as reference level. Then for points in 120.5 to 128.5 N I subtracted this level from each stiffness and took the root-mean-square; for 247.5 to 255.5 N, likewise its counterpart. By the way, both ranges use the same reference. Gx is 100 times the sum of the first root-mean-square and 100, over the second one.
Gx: 469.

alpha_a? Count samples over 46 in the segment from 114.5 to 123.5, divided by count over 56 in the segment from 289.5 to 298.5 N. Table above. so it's 0.3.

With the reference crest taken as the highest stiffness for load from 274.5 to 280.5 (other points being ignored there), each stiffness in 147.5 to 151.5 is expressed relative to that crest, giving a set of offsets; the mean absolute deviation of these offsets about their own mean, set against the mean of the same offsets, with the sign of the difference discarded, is 32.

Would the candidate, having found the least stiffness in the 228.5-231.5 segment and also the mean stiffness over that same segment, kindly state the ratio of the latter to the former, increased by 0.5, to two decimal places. 1.53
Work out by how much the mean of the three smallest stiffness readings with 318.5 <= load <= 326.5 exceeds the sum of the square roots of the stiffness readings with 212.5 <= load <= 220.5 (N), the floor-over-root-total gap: -9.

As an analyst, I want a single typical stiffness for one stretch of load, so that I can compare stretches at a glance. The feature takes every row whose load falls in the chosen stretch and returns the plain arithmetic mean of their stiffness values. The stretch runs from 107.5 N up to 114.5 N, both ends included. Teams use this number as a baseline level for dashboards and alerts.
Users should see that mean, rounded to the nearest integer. 45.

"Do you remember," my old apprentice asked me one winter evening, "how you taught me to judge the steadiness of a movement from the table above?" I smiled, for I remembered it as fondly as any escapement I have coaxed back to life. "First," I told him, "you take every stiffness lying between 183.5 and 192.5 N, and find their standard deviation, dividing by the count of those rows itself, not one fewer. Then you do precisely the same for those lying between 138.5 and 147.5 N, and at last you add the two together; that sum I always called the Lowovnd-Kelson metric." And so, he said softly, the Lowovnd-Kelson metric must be 10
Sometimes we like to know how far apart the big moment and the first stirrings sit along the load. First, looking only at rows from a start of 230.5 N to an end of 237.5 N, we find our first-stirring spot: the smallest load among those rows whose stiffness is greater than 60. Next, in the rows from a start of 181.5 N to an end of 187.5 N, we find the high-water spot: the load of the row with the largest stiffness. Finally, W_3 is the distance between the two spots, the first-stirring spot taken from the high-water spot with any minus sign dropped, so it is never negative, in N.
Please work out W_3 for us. 44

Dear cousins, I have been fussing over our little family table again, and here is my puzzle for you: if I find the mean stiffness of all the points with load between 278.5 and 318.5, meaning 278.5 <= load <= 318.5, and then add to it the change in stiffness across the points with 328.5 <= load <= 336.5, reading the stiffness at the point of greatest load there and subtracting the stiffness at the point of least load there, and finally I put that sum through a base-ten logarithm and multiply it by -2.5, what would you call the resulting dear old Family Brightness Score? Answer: -4.57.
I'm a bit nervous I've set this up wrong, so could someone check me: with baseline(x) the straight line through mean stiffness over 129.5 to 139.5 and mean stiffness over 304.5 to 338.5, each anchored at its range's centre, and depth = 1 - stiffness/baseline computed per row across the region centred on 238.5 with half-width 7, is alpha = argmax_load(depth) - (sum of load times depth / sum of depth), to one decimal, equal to 6.3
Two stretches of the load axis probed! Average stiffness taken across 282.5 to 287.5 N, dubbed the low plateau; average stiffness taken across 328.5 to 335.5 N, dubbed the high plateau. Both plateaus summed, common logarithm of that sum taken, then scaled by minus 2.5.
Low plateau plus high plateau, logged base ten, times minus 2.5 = -5.3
